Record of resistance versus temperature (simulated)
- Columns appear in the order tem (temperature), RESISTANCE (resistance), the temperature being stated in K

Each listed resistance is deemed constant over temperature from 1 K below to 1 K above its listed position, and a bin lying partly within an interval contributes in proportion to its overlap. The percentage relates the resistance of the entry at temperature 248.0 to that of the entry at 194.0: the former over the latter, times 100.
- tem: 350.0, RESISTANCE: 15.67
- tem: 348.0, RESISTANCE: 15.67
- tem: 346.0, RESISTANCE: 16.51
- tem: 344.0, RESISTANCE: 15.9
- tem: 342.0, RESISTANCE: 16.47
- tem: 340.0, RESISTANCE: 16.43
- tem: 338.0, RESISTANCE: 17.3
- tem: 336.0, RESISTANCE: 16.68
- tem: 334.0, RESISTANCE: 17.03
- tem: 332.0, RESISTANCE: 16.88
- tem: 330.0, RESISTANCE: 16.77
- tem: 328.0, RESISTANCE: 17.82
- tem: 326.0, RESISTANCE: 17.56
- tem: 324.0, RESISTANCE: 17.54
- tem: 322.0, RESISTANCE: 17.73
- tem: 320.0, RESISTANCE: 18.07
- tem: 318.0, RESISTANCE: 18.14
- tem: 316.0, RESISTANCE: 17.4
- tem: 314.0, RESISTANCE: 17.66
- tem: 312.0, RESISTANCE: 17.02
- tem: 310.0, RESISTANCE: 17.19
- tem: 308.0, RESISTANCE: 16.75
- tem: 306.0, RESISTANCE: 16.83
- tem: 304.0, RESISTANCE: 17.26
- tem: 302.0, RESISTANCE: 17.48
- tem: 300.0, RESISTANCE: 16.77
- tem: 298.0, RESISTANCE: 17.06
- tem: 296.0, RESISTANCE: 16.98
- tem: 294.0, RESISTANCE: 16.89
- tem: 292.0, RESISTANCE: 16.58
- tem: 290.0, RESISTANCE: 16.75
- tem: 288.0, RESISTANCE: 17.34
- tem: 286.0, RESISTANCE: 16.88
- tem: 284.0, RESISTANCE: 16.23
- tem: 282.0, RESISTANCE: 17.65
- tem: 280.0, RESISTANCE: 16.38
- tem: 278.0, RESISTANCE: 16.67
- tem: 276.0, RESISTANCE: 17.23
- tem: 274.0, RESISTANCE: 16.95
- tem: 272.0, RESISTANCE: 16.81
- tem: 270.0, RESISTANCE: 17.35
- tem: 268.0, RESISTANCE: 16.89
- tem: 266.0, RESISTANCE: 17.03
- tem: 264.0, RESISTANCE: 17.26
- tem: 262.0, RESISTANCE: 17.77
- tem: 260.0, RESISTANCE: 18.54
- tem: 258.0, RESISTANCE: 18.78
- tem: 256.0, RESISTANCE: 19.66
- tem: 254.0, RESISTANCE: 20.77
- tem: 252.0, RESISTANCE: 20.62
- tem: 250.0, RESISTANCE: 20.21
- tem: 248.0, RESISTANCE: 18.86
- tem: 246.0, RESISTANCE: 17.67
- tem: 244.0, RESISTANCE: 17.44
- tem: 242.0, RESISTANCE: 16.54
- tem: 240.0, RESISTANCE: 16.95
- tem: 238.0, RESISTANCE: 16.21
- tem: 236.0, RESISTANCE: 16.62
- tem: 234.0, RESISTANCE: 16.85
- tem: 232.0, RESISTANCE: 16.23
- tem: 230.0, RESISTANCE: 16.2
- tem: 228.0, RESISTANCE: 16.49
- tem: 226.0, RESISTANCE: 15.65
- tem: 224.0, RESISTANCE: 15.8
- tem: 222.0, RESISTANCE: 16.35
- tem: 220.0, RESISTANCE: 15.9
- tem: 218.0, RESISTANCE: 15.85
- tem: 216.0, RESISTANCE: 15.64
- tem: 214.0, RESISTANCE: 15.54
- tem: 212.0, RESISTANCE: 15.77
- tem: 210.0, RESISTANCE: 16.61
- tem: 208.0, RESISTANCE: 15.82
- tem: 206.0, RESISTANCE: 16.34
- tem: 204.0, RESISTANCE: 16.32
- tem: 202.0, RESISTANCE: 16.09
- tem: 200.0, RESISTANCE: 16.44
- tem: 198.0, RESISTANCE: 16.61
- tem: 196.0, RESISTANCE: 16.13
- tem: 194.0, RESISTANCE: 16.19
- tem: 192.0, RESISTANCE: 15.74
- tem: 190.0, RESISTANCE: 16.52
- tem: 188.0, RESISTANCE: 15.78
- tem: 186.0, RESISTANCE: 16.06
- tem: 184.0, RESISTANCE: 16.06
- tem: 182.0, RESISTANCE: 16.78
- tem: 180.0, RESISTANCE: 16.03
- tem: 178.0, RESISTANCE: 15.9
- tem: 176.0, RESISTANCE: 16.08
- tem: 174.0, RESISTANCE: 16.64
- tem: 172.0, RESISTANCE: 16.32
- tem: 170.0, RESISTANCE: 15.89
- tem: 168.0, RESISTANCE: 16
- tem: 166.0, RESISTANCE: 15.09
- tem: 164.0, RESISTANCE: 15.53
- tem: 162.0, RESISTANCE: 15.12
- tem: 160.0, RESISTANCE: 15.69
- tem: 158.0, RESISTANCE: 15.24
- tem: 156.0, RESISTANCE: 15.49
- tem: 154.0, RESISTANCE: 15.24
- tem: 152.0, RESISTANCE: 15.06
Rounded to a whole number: 116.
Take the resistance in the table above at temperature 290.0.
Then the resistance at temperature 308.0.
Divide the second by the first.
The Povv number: 1.00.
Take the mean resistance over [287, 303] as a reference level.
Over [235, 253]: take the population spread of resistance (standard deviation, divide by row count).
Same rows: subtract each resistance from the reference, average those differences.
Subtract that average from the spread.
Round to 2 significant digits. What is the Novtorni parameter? 2.5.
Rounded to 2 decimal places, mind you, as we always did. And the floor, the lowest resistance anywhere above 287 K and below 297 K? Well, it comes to 16.58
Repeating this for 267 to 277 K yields 16.81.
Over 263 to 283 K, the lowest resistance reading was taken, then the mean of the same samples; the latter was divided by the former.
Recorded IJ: 1.04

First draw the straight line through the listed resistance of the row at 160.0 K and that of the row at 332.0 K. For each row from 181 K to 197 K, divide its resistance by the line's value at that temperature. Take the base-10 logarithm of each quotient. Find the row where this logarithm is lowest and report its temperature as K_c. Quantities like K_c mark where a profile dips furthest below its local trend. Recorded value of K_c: 192.0 K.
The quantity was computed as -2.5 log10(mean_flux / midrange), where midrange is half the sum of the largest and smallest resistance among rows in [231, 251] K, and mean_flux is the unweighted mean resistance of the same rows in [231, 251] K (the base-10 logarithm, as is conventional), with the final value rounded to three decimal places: 0.052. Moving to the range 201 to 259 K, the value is 0.070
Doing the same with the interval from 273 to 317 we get -0.003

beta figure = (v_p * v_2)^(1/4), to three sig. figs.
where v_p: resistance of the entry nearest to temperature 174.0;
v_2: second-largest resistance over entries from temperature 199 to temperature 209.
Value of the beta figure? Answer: 4.06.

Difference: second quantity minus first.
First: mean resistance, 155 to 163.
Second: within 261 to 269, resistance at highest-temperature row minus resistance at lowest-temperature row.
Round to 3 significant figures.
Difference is -16.3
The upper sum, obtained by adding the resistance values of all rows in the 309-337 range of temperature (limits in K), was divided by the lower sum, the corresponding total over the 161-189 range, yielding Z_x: 1.091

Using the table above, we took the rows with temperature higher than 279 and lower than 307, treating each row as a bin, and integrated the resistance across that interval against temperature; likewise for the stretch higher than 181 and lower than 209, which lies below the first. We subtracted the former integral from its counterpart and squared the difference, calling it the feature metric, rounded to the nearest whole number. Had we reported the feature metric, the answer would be 416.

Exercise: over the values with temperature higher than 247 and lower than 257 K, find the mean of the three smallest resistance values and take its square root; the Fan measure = 4.42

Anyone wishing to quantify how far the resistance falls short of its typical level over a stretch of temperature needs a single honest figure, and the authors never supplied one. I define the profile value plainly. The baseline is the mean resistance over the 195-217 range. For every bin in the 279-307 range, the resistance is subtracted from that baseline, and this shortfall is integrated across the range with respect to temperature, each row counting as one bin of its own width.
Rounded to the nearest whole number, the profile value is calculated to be -23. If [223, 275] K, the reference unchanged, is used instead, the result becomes -74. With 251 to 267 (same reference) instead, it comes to -43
